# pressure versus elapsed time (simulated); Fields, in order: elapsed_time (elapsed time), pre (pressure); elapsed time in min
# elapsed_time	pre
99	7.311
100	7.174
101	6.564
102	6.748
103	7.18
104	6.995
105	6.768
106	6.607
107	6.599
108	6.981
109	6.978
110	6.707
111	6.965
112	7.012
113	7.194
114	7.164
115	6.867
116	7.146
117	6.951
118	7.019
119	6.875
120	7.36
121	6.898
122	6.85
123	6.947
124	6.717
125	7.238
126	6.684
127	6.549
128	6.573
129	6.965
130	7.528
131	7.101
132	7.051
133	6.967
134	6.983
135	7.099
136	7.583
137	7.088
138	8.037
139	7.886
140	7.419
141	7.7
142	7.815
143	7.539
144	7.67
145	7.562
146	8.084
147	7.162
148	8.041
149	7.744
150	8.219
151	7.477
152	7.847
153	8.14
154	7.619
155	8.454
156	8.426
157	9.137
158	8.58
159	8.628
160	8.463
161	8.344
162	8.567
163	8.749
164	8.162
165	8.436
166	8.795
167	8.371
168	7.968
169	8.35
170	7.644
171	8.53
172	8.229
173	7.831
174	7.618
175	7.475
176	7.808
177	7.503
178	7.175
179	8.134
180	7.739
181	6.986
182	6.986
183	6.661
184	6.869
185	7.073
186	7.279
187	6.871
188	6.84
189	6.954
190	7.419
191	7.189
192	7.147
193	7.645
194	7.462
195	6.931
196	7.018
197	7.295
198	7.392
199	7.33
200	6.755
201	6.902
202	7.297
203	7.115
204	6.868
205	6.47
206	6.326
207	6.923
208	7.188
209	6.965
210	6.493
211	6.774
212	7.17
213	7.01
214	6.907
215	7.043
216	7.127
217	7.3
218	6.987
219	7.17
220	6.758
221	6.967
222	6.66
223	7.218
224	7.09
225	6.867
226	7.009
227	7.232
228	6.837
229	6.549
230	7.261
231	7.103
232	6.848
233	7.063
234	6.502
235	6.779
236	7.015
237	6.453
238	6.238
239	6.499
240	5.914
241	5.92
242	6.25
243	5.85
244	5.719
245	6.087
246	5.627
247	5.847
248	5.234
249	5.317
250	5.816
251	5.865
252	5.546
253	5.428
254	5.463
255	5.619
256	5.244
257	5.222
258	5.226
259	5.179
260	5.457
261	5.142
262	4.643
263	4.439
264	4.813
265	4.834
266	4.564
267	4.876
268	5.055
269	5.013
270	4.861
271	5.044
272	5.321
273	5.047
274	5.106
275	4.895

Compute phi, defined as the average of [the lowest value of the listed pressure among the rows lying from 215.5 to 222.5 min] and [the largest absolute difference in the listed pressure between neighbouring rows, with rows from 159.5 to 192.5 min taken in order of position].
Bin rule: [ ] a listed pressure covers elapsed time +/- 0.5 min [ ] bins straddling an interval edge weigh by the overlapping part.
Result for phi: 3.8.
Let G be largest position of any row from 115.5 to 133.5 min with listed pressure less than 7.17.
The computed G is 133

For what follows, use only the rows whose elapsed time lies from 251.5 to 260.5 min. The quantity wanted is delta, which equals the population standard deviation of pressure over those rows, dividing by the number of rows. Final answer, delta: 0.15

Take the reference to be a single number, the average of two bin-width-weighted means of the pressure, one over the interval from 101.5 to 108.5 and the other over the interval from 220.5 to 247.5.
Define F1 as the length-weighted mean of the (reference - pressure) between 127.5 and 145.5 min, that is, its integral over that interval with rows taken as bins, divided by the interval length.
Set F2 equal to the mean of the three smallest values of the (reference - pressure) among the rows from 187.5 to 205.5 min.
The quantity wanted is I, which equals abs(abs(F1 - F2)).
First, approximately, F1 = -0.7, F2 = -0.80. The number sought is 0.1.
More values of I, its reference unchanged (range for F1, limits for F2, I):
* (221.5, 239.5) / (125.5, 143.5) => 1.1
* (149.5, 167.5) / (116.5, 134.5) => 1.0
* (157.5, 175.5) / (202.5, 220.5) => 1.0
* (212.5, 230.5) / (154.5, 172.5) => 1.9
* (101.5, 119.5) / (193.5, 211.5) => 0.5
